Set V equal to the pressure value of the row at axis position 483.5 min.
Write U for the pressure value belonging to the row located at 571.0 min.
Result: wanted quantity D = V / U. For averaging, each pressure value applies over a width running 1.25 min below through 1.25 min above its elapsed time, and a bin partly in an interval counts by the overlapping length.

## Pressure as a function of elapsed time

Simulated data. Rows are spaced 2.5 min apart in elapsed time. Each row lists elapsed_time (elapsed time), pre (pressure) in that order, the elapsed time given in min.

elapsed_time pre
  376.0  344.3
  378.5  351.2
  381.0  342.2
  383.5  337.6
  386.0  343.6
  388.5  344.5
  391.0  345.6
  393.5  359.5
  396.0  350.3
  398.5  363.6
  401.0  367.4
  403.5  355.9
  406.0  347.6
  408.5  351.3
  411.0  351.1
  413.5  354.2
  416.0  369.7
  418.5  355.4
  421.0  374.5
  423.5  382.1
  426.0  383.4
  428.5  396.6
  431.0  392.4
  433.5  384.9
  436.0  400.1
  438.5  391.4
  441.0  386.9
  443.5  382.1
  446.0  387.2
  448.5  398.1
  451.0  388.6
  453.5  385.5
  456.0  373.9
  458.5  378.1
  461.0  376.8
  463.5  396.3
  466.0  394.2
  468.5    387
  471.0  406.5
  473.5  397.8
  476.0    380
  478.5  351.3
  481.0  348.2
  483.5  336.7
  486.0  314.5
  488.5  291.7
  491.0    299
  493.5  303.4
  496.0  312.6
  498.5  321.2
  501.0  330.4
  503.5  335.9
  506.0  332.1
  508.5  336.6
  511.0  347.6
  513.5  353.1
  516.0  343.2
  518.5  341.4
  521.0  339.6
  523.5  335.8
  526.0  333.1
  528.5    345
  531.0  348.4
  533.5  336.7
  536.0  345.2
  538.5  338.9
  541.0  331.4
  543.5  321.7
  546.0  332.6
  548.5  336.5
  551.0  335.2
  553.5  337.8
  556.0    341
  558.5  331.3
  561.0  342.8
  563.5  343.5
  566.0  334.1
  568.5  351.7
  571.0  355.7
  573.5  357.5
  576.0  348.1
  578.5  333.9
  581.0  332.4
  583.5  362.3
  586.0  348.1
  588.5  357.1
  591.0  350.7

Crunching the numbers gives 0.95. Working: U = 355.7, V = 336.7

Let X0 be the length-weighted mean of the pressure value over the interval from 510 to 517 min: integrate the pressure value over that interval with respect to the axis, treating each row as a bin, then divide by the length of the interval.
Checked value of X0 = 348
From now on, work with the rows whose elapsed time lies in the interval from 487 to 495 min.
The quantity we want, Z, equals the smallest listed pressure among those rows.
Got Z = 291.7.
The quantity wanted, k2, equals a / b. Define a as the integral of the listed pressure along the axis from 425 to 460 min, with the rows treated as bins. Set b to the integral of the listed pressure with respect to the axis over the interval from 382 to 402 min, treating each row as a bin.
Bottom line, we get 1.9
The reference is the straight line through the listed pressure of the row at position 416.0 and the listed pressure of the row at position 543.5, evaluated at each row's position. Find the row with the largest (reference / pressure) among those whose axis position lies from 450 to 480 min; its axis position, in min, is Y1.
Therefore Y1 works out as 478.5 min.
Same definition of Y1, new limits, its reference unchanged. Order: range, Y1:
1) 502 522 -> 506.0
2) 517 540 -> 526.0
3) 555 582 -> 558.5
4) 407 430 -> 408.5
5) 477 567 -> 488.5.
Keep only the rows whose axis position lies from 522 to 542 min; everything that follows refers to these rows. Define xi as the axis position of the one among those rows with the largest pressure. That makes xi 531.0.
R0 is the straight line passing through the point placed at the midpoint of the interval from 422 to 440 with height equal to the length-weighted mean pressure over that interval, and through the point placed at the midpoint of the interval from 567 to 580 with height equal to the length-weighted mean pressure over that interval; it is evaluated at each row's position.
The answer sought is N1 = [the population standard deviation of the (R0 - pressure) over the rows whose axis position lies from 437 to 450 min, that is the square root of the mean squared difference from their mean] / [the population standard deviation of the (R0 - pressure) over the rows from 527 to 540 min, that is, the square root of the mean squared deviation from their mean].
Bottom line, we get 1.48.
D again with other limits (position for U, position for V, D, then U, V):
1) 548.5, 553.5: 1.00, 336.5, 337.8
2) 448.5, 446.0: 0.97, 398.1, 387.2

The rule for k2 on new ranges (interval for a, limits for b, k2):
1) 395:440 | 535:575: 1.2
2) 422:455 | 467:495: 1.3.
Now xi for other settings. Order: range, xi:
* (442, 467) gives 448.5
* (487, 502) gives 501.0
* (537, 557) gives 556.0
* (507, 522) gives 513.5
